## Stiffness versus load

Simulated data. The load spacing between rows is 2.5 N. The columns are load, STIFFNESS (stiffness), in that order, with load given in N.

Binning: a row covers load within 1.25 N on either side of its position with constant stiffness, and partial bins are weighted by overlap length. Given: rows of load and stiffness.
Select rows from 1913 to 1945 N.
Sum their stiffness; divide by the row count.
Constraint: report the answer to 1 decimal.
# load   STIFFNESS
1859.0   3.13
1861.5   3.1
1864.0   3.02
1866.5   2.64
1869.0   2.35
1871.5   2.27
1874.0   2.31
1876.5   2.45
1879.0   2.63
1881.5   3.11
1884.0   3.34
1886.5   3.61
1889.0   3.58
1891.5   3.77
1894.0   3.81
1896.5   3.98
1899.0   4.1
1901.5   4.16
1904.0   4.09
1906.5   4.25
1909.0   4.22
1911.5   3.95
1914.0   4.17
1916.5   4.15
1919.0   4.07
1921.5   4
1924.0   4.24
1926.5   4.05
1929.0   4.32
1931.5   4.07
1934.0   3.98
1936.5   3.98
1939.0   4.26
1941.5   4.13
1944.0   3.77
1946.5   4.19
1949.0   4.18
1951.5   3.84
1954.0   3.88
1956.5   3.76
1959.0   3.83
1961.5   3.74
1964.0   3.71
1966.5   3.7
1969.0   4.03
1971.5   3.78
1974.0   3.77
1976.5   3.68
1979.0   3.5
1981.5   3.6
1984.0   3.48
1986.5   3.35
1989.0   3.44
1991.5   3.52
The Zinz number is 4.1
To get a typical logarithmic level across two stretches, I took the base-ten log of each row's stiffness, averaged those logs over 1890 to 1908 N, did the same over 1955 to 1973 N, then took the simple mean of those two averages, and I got 0.59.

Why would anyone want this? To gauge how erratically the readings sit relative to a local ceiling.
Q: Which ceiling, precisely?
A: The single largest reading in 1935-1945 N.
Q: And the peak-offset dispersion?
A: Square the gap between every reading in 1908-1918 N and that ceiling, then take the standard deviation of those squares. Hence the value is 0.04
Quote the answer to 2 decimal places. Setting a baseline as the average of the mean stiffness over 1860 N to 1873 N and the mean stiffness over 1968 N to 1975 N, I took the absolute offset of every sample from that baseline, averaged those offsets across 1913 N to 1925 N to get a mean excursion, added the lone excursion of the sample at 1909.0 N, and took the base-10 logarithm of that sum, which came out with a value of 0.26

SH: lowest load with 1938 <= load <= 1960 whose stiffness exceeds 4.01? 1939.0 N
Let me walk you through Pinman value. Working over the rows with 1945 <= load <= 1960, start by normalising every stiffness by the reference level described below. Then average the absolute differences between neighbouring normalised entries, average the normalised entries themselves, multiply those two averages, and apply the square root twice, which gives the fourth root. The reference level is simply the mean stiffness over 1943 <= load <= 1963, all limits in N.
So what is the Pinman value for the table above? 0.417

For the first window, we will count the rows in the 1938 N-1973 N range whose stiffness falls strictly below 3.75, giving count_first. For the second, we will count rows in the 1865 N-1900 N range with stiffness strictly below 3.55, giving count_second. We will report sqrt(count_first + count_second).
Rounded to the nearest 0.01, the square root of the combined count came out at 3.32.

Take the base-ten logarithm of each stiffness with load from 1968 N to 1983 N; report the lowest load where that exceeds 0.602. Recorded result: 1969.0 N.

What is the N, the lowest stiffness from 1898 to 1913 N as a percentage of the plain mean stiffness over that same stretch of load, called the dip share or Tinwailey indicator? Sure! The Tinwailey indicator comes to 95.7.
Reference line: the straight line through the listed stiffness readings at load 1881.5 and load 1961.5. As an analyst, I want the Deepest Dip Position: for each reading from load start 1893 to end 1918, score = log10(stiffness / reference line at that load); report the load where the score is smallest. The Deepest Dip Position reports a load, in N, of 1911.5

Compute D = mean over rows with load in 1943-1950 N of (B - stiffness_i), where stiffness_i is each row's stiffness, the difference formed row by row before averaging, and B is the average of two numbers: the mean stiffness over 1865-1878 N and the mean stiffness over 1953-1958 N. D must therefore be -0.93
